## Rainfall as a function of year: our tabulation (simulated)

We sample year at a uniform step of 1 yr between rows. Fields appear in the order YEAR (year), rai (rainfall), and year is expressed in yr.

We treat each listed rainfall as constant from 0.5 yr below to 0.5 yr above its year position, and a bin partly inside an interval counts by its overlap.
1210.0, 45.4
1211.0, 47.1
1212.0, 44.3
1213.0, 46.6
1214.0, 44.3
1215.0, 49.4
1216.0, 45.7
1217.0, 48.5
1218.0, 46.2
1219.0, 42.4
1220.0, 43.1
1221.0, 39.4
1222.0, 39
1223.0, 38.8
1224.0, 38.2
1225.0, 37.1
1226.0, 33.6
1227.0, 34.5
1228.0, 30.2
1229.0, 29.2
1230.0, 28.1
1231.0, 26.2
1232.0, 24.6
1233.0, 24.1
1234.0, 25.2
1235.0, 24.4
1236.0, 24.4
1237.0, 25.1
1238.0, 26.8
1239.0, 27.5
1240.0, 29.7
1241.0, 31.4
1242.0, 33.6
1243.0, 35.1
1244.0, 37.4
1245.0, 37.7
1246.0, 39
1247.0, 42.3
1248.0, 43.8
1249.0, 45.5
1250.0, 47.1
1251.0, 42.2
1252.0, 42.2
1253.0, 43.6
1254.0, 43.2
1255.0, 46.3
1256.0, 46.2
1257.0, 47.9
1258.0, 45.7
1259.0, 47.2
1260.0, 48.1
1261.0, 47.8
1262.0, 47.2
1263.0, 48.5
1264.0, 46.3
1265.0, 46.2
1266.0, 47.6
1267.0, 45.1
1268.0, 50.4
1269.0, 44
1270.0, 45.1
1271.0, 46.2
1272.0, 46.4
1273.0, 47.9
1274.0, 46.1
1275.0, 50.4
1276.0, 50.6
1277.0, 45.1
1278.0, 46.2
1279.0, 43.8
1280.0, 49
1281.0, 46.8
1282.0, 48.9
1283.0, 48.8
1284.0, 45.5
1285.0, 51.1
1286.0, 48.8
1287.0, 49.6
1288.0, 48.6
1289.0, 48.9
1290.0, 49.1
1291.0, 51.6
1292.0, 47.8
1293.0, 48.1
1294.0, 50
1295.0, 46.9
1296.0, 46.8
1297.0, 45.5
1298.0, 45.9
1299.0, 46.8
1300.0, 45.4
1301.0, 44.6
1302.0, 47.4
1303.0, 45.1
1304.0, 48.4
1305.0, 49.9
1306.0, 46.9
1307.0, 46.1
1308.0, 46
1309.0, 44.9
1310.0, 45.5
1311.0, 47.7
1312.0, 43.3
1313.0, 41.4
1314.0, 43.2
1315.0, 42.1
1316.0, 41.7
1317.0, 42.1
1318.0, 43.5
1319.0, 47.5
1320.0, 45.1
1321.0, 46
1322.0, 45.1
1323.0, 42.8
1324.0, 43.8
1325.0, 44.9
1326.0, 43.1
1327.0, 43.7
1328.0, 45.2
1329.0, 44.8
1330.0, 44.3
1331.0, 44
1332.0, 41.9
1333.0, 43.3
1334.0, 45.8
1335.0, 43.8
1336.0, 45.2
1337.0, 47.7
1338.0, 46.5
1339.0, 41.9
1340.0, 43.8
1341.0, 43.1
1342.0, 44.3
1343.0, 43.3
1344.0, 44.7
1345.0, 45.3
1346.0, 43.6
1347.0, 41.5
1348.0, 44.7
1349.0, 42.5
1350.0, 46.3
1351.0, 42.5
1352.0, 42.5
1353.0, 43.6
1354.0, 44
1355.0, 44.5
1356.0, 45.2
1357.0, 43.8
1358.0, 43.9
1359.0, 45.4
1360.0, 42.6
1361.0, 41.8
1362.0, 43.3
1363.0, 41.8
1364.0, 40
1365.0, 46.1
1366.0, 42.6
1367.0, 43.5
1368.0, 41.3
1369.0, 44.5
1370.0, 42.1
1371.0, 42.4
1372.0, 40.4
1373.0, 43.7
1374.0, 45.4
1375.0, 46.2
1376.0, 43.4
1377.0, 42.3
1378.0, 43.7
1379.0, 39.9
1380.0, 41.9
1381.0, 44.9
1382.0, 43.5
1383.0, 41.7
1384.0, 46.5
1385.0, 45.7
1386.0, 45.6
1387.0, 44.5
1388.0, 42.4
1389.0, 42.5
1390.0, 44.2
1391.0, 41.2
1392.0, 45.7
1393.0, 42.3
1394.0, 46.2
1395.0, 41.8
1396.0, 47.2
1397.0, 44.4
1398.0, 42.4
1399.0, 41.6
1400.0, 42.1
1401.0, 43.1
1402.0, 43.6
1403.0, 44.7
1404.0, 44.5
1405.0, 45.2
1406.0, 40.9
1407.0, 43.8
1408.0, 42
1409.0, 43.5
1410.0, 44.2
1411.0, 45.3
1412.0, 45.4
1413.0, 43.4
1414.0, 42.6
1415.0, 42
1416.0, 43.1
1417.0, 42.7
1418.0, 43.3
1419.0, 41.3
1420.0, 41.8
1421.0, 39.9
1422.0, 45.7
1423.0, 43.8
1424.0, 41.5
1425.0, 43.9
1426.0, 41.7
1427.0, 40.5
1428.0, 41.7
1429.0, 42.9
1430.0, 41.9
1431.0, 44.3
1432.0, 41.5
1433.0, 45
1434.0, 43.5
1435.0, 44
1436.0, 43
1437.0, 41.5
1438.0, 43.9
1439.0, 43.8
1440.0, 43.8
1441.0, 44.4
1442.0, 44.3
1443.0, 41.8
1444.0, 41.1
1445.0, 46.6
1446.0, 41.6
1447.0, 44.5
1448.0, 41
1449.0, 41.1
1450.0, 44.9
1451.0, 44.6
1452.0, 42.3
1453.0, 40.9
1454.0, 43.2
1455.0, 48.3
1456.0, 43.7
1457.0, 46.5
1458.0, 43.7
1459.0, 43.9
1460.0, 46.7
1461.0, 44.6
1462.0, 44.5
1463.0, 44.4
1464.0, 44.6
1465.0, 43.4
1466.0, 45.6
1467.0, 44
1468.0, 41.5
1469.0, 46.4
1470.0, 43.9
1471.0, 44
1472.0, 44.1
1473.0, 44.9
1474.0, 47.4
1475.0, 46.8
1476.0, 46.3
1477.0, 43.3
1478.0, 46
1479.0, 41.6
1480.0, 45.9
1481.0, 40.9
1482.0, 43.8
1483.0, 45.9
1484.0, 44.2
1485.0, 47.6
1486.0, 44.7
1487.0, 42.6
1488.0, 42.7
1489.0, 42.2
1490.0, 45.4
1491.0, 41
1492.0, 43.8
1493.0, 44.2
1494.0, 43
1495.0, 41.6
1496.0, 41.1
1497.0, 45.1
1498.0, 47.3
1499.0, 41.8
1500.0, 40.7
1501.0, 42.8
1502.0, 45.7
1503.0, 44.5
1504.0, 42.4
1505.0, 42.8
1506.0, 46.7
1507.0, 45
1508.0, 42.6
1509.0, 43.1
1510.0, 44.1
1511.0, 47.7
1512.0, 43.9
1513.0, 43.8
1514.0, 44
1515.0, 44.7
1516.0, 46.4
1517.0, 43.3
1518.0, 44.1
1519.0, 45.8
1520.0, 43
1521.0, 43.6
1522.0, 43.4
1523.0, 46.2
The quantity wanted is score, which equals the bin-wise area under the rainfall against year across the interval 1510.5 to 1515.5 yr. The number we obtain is 224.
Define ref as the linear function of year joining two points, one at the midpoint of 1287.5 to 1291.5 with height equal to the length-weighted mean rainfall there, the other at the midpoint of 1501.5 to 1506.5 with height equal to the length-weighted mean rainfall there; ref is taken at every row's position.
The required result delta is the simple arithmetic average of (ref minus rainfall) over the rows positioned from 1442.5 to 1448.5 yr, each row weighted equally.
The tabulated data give 3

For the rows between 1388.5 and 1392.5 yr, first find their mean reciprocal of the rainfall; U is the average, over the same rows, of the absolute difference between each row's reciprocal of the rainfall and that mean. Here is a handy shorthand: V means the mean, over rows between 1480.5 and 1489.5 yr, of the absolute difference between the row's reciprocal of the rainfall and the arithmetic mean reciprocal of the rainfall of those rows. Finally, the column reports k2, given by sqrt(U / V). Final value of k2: 1.01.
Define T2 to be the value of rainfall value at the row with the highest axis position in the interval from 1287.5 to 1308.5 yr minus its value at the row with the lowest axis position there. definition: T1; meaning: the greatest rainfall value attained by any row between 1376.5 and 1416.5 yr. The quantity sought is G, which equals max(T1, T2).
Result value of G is 47.2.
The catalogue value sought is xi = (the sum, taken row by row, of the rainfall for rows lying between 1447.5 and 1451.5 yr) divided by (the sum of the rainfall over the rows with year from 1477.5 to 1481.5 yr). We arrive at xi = 0.98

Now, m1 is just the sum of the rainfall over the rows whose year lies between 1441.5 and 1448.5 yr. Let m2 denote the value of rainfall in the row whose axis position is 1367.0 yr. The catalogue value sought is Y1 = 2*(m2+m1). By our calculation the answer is 689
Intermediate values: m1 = 301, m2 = 43.5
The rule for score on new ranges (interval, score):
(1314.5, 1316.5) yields 84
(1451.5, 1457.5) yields 265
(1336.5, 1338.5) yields 94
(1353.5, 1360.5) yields 309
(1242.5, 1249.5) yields 281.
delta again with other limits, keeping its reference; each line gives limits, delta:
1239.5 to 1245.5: 17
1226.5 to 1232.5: 22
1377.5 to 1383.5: 5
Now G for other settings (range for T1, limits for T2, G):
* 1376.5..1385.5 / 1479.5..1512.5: 46.5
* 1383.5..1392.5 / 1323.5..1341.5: 46.5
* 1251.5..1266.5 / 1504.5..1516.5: 48.5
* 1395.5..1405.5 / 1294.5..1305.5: 47.2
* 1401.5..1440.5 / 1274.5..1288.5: 45.7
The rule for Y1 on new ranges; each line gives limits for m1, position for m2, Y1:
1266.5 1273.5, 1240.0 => 710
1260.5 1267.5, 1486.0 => 747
